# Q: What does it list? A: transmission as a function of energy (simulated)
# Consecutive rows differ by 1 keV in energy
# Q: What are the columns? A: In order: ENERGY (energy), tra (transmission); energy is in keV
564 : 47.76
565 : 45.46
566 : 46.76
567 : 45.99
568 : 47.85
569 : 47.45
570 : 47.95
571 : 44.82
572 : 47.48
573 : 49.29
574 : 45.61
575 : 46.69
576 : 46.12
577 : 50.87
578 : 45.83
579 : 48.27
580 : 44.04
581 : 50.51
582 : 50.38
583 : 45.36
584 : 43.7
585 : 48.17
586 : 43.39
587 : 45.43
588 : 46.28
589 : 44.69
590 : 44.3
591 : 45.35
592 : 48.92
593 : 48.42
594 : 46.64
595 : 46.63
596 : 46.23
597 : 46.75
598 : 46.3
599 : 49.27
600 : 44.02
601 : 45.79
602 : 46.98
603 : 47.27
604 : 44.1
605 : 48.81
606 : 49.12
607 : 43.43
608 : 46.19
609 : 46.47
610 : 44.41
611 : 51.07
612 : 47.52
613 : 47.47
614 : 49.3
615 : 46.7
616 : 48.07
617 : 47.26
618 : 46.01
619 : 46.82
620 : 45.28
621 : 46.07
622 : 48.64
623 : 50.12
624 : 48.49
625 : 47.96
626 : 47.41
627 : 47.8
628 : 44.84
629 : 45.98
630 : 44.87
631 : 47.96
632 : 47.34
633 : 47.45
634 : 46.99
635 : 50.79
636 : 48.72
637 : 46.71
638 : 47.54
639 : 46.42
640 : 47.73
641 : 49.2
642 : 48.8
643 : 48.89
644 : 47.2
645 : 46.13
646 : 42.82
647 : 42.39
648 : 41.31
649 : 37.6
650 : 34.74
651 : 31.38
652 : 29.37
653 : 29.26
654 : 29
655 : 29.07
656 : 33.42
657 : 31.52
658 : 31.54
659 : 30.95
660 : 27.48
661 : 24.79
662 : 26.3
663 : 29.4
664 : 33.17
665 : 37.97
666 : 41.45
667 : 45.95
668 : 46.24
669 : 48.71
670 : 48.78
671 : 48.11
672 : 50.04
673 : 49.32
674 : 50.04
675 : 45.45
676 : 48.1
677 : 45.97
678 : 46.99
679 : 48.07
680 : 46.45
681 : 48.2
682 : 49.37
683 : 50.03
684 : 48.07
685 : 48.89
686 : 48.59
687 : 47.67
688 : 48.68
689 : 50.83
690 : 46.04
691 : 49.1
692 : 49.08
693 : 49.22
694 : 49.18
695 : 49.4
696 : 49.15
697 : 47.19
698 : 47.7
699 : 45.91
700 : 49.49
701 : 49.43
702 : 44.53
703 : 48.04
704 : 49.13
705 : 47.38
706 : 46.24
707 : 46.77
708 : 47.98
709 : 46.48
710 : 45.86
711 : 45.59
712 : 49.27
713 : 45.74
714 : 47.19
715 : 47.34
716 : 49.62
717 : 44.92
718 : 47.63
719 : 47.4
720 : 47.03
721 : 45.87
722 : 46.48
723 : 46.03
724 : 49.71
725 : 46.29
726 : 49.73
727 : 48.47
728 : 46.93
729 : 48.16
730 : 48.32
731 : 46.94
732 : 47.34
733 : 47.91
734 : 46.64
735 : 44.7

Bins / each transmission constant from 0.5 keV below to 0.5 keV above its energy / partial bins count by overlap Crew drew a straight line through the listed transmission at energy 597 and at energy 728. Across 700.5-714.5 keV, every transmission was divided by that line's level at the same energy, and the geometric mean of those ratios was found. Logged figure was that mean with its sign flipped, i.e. -1.00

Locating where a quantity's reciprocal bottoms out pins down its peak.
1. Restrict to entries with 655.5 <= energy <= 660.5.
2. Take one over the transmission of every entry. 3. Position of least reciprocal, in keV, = 656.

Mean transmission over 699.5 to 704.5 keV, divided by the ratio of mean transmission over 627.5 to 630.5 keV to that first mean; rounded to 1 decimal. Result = 51.2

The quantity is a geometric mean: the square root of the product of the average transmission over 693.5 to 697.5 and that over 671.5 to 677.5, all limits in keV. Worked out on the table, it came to 48.4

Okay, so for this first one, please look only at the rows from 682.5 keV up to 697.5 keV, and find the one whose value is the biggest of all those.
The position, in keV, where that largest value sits 689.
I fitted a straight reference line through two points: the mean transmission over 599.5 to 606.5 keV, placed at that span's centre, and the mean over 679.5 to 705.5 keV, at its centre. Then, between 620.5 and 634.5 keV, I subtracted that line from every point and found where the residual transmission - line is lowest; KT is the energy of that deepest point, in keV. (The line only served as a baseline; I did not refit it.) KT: 630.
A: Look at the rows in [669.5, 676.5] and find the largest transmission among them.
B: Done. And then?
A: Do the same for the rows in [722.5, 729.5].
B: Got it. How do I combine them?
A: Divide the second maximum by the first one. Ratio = 0.99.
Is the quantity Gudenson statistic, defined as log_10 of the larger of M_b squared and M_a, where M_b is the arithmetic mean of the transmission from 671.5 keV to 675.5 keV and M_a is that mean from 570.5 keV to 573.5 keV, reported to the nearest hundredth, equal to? 3.38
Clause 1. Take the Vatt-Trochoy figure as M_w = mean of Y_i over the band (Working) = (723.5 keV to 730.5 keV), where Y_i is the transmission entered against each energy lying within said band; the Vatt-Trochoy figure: 48.2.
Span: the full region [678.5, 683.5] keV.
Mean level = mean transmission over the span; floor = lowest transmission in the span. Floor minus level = -2.0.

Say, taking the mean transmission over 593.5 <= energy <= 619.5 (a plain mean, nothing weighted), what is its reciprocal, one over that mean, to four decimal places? 0.0213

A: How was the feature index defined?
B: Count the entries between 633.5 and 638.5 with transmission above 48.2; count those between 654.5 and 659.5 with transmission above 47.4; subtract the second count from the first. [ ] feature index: 2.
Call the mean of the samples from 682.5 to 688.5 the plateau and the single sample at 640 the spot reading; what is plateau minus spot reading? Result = 0.9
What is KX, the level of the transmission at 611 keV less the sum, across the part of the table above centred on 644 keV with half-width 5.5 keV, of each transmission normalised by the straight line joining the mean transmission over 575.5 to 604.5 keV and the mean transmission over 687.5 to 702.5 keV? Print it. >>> 41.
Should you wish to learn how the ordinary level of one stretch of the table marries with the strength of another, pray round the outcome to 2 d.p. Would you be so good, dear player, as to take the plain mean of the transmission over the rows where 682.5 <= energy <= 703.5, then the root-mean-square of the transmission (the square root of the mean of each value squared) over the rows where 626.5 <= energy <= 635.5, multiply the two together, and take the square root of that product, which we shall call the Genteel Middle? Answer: 47.76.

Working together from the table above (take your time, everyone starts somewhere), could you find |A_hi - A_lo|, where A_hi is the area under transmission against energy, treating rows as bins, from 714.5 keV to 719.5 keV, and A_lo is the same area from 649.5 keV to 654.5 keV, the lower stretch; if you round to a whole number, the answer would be 83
